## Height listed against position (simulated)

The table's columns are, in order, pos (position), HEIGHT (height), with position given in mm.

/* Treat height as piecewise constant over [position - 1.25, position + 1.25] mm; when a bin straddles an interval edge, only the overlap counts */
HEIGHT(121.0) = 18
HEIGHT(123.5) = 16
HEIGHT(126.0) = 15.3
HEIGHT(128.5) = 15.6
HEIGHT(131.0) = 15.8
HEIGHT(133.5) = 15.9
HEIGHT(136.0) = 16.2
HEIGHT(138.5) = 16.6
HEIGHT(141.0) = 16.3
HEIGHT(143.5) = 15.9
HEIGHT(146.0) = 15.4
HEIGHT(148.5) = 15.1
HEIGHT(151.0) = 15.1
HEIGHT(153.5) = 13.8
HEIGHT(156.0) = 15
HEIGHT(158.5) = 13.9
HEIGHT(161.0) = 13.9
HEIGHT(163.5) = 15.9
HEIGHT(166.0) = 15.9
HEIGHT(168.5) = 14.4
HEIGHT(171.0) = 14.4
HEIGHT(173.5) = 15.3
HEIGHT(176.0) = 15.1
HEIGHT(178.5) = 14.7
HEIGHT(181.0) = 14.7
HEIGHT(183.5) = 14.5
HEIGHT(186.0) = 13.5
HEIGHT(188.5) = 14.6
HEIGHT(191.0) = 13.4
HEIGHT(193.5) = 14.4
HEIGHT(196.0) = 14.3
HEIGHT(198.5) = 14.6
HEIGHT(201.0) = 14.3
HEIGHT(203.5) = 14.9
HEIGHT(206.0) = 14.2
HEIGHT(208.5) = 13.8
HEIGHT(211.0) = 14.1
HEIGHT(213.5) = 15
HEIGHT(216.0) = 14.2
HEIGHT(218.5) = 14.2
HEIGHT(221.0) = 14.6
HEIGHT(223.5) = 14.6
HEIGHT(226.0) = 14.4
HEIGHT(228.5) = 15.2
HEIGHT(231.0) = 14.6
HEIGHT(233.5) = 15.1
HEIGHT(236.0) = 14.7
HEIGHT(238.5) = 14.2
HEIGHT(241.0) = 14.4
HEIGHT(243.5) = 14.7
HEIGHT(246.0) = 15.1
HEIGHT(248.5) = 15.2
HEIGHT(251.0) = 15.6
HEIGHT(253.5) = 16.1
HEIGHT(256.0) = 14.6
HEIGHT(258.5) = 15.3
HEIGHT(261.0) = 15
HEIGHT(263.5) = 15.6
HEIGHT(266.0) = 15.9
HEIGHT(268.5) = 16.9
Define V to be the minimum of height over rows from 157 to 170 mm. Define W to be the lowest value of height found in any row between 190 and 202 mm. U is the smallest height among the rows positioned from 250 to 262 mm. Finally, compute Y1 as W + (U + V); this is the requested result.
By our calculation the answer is 41.9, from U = 14.6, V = 13.9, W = 13.4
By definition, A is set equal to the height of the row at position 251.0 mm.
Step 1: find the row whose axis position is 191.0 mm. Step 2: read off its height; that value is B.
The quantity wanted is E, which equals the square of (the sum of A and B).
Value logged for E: 841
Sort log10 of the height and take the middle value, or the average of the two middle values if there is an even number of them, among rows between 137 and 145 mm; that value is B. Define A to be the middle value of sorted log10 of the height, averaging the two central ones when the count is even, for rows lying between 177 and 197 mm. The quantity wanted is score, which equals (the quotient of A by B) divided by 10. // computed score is 0.096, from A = 1.16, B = 1.21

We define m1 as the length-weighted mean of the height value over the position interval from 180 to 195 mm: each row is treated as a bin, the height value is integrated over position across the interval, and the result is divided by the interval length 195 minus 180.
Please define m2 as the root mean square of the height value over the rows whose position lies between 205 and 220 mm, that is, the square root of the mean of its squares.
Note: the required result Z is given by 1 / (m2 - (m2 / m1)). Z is 0.0755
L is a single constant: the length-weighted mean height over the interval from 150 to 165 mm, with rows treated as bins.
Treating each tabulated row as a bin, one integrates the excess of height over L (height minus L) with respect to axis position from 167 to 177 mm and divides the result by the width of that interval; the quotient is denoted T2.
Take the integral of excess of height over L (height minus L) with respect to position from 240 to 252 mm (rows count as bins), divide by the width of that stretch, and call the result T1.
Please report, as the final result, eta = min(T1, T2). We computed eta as 0.21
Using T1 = 0.4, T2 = 0.2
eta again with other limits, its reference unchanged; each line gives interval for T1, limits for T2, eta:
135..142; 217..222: -0.23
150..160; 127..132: -0.19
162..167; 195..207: -0.14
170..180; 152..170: 0.07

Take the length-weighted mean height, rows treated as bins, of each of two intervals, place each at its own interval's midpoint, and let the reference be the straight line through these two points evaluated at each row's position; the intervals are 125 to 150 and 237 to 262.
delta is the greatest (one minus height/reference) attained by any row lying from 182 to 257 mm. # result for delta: 0.13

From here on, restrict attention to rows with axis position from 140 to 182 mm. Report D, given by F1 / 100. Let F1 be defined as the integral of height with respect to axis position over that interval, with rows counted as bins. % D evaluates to 6.3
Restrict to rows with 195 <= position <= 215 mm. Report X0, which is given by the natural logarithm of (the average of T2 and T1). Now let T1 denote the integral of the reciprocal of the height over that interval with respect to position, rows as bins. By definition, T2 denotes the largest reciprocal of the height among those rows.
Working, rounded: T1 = 1.39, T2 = 0.0725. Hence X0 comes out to -0.31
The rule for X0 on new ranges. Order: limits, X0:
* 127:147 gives -0.42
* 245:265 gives -0.37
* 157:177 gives -0.34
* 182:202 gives -0.30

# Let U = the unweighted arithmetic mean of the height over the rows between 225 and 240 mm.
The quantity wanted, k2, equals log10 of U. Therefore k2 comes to 1.17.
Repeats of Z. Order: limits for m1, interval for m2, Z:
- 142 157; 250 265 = 0.0697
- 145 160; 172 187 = 0.0733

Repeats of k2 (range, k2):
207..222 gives 1.16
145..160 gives 1.17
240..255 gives 1.18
